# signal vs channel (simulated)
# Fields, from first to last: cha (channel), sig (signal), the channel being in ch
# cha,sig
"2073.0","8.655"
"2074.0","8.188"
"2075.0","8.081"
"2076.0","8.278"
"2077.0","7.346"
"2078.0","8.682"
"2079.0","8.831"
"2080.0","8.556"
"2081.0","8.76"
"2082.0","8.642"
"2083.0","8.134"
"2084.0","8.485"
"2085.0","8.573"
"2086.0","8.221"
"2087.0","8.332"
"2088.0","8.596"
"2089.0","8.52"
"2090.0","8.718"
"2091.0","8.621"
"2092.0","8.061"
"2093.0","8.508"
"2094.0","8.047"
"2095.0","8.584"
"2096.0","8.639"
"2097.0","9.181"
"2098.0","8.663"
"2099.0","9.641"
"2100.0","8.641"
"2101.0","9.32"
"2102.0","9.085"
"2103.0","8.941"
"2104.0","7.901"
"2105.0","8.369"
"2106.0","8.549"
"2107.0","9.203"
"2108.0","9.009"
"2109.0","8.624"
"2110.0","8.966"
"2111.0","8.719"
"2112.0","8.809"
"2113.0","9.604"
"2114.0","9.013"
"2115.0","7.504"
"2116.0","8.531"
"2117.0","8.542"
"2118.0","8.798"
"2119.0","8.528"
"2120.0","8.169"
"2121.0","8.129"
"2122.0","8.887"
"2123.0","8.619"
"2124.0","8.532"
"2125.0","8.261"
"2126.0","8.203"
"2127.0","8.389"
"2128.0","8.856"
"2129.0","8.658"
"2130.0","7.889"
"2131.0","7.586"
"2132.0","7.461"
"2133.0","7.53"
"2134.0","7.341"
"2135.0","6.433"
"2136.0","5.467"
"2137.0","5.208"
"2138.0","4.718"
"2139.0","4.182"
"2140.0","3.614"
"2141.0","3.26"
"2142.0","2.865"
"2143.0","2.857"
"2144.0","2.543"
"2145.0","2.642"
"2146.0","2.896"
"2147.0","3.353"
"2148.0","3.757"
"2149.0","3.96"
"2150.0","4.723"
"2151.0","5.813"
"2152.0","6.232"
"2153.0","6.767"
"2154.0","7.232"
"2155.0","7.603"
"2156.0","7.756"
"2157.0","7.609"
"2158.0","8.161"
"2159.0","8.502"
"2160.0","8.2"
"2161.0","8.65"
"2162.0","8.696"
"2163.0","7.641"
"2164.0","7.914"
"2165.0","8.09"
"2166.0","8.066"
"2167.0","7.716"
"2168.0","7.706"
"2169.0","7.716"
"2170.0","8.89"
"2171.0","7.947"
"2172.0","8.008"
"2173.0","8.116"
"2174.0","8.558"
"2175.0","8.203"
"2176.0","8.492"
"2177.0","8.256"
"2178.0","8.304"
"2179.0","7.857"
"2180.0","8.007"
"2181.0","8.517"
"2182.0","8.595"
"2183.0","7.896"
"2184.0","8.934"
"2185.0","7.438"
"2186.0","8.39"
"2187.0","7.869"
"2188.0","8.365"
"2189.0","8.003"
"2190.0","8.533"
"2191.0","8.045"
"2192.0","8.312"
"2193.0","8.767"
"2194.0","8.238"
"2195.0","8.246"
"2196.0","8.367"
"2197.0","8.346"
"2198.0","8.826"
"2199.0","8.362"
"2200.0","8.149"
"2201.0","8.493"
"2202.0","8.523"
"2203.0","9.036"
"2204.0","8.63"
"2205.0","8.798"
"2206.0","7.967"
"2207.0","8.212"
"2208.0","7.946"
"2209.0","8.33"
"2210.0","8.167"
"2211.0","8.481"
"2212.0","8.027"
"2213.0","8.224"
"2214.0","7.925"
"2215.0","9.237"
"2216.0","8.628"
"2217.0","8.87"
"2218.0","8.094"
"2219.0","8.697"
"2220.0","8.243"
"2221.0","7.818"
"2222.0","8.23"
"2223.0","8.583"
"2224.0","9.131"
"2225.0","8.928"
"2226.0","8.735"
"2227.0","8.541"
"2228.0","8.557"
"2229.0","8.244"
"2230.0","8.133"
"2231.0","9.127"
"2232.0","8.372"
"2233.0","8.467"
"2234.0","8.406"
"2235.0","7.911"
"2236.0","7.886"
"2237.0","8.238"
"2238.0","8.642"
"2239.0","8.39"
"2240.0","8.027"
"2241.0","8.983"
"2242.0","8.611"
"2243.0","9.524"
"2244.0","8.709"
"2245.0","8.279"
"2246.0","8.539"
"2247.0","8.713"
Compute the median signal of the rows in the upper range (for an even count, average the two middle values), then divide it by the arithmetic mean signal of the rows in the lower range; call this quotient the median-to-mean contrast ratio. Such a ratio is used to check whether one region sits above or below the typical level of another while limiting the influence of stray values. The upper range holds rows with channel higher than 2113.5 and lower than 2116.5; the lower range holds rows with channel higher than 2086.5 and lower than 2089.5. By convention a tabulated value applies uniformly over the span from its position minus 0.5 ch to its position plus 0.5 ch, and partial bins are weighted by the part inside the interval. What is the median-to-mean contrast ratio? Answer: 1.01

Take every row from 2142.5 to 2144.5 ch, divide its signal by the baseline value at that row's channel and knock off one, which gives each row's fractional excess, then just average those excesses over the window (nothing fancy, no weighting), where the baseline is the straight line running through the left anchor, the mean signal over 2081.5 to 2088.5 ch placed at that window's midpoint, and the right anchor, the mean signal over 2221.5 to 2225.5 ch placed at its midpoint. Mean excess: -0.68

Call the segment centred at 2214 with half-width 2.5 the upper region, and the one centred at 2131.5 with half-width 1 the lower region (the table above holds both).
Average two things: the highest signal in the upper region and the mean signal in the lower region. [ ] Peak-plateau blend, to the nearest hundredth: 8.38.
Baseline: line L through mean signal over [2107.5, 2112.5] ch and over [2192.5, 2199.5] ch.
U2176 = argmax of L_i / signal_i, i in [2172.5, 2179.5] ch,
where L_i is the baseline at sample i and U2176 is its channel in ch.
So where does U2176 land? 2179.0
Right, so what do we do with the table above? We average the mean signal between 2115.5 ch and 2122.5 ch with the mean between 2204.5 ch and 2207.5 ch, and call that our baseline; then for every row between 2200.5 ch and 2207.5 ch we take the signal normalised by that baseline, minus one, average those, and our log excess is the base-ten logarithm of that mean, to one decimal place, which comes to -1.9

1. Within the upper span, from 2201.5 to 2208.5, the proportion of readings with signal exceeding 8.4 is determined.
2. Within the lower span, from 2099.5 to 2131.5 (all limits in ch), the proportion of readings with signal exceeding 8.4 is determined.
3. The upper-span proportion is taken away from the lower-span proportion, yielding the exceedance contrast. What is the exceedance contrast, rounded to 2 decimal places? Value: 0.12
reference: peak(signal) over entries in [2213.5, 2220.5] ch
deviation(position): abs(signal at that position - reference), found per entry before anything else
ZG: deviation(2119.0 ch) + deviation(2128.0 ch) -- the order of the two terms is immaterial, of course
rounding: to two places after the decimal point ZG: 1.09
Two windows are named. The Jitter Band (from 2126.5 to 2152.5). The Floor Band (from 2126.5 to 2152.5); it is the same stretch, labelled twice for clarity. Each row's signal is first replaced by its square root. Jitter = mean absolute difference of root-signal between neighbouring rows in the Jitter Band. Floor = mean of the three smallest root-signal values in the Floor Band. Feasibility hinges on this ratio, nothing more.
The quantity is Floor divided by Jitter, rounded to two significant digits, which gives 17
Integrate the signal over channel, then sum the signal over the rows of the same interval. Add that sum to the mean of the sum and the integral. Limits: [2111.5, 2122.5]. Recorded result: 189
